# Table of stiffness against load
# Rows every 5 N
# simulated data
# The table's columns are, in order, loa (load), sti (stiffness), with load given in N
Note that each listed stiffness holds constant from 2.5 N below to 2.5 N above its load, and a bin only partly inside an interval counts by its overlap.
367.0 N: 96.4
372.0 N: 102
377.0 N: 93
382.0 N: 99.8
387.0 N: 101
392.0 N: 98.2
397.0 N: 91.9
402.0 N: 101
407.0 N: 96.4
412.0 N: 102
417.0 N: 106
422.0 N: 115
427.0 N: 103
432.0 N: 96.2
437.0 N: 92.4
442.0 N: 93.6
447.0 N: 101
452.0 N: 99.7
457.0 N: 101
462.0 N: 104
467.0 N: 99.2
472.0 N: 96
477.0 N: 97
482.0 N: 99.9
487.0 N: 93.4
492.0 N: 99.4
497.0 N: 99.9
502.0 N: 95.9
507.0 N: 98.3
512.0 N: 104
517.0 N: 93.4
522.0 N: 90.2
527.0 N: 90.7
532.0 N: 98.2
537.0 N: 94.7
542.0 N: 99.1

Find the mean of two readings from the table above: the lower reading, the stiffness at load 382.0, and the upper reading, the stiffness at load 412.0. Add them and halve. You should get 101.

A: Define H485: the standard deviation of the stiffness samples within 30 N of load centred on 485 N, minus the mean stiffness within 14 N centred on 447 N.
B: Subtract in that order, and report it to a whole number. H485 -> -96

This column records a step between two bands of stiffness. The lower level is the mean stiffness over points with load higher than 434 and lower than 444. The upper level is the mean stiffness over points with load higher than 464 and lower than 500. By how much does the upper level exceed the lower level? 4.8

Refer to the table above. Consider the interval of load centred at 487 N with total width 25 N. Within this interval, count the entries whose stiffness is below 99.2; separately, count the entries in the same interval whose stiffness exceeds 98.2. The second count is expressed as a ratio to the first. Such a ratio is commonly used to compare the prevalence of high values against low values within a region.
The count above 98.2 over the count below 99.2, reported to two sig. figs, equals 1.5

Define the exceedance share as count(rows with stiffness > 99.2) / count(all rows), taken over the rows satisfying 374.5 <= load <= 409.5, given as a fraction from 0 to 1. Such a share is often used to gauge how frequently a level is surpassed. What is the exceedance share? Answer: 0.43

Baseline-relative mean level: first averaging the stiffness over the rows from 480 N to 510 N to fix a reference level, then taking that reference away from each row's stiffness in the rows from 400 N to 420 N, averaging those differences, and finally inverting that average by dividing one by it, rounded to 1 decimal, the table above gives 0.3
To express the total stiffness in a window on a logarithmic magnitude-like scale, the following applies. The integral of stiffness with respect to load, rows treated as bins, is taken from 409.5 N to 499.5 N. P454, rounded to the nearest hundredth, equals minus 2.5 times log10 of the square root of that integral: -4.94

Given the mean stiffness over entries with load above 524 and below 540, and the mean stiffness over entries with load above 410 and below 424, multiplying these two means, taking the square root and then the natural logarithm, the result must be 4.61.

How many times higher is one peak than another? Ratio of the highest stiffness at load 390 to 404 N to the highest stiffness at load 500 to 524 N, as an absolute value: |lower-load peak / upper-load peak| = 0.97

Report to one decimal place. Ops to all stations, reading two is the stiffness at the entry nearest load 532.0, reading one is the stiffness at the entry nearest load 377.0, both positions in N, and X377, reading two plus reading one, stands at 191.2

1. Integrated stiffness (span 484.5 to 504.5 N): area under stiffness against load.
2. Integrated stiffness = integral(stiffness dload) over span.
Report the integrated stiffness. 1943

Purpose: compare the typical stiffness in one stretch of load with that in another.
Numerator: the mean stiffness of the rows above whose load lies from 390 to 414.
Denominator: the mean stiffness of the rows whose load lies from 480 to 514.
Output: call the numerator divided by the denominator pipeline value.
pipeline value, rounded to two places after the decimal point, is 0.99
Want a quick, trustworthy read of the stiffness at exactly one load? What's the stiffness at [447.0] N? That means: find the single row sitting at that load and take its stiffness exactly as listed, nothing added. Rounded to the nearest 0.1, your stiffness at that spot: 101.0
